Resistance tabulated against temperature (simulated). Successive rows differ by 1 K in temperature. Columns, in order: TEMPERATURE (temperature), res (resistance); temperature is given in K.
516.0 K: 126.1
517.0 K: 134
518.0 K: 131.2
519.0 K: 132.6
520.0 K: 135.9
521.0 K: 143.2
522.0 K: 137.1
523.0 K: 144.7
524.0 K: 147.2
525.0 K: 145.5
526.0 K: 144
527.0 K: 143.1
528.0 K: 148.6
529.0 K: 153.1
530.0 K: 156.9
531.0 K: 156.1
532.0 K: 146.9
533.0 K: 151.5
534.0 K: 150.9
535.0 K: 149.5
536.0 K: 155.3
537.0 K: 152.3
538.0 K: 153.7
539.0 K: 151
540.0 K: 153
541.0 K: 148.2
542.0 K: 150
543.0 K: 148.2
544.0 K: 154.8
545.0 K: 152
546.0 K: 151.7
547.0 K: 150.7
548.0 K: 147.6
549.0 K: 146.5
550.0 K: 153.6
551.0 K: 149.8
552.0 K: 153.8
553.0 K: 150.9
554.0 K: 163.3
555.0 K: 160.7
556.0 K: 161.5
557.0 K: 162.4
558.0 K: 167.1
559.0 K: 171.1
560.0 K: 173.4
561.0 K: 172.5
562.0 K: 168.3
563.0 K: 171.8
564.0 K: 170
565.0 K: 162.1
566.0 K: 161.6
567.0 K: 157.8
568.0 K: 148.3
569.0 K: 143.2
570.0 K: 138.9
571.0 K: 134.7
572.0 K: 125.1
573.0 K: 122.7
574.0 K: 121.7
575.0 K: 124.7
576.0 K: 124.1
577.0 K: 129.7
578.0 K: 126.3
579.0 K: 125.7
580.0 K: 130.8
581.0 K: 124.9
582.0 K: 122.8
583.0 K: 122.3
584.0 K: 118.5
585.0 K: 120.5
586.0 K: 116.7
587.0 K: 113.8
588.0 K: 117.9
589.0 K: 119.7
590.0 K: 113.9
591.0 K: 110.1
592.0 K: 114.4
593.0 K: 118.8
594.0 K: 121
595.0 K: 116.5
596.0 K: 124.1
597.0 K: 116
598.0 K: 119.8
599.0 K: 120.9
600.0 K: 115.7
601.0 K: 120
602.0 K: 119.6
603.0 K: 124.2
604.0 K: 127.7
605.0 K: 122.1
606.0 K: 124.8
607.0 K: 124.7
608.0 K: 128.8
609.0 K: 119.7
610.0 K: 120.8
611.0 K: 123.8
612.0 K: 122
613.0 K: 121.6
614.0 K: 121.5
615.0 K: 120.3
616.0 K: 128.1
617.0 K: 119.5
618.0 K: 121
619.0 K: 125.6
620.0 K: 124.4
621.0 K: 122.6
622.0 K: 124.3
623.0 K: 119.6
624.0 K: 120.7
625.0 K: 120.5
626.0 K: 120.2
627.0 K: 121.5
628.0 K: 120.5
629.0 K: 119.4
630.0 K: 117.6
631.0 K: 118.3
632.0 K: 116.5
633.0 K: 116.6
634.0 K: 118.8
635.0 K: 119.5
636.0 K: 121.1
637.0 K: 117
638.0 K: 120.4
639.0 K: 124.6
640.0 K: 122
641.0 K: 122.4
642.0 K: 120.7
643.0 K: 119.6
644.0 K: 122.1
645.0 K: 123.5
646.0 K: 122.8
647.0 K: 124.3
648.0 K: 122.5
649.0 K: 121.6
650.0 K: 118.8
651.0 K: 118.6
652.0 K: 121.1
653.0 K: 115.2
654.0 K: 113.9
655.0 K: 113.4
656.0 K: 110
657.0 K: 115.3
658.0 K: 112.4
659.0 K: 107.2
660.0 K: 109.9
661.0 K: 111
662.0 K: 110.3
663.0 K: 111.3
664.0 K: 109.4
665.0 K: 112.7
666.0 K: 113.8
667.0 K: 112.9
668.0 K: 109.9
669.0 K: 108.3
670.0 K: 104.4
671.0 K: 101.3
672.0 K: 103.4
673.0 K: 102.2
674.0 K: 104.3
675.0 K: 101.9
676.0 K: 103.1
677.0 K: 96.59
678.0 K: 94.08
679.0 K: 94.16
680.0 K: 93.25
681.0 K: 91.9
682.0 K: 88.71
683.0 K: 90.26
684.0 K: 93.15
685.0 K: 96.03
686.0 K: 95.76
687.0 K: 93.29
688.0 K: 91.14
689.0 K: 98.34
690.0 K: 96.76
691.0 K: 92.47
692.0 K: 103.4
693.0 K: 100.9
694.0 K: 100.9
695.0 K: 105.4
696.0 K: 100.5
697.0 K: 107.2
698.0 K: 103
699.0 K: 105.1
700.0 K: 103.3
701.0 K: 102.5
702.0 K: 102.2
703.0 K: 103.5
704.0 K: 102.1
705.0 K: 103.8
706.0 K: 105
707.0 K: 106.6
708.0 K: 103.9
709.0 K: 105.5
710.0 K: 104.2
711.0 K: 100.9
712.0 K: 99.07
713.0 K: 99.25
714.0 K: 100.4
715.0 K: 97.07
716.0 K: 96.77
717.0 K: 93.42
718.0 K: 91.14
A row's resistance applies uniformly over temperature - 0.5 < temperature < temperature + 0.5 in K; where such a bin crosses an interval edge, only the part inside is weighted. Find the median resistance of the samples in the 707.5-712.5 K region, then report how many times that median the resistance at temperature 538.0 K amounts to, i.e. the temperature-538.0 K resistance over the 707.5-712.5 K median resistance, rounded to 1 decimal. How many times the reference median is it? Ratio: 1.5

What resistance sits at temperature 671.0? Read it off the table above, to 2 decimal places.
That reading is 101.30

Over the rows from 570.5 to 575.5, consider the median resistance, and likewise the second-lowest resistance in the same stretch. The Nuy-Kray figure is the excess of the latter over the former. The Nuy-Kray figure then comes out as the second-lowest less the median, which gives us -2.0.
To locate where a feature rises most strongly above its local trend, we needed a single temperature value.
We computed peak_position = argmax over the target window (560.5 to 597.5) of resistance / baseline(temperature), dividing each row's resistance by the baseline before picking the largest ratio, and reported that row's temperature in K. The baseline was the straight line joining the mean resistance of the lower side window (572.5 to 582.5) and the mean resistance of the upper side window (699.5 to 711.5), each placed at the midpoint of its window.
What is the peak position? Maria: 561.0 K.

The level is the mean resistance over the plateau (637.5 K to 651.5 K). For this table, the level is 122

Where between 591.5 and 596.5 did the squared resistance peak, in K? 596.0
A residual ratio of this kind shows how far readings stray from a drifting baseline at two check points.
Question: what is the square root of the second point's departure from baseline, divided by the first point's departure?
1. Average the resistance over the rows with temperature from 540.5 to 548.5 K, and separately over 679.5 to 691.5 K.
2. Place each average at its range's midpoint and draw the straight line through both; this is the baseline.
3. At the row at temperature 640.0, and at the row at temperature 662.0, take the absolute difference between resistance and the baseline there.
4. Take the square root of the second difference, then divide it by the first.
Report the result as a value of 0.3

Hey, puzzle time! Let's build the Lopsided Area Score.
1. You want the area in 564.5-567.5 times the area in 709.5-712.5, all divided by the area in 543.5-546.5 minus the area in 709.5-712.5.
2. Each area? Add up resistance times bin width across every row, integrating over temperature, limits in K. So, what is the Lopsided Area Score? 949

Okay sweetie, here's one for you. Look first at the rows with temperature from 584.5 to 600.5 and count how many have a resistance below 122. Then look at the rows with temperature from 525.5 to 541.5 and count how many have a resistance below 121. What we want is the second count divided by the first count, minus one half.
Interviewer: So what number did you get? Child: -0.5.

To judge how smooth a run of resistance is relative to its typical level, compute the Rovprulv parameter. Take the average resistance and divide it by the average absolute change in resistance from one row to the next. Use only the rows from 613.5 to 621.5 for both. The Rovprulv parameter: 32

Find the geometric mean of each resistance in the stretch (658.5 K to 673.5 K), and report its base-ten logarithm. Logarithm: 2.035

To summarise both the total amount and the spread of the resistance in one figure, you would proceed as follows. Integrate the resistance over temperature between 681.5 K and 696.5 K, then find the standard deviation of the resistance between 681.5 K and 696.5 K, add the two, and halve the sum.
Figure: 726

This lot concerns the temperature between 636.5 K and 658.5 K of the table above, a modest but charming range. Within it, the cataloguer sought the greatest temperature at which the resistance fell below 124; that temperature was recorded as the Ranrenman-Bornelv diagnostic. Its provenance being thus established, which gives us 658.0 K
